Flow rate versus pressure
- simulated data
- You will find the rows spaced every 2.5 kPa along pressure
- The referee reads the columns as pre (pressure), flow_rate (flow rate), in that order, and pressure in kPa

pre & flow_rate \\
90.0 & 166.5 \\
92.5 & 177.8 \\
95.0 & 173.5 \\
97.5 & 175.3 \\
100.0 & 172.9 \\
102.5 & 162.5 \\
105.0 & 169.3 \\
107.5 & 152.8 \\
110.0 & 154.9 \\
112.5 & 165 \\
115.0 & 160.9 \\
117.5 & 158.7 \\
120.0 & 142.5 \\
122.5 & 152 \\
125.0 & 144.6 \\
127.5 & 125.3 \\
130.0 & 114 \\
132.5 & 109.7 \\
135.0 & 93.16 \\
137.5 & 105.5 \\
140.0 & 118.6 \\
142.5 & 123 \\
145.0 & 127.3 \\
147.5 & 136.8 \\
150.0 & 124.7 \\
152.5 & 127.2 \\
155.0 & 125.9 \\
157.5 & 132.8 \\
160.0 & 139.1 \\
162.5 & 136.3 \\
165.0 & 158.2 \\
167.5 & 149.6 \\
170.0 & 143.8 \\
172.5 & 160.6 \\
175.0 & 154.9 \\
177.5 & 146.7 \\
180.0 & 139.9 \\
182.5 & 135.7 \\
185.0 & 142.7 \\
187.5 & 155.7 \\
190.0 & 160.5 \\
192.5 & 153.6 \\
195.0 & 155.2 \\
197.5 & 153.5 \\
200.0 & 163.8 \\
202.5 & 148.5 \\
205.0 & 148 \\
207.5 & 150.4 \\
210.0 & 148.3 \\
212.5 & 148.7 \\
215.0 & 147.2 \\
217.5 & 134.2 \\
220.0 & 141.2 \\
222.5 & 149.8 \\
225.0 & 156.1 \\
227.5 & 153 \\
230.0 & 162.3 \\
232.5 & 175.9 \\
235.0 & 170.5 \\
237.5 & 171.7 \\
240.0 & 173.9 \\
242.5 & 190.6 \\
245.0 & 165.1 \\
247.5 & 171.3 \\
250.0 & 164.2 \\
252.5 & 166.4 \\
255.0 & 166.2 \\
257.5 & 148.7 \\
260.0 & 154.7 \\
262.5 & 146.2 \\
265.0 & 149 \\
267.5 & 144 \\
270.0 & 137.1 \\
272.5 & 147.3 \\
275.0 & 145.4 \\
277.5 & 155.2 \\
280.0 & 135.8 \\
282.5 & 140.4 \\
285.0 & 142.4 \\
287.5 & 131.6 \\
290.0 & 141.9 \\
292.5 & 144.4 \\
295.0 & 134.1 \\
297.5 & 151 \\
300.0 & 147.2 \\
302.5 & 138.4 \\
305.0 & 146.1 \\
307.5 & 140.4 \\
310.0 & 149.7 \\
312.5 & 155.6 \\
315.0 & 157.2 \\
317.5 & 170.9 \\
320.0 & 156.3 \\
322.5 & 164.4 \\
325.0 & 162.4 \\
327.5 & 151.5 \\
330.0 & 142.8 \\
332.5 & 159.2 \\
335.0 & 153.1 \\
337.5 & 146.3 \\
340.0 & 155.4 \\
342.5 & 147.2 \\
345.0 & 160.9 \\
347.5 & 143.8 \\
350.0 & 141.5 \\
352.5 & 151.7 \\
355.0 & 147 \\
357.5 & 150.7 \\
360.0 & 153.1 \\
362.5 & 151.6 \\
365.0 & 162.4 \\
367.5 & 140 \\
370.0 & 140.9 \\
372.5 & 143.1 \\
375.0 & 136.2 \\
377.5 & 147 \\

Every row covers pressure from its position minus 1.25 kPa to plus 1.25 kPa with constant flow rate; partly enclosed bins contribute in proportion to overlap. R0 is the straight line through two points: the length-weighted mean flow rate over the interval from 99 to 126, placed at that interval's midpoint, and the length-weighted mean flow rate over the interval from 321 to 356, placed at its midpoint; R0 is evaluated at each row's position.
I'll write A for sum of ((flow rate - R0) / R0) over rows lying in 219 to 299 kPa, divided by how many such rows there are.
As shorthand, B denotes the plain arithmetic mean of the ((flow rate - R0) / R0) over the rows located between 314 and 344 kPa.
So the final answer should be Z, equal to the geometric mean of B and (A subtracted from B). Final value 0.02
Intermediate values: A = -0.001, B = 0.02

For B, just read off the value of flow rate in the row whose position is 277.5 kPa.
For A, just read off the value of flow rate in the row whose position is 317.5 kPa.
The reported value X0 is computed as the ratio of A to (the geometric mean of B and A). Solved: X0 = 1.05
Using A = 170.9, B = 155.2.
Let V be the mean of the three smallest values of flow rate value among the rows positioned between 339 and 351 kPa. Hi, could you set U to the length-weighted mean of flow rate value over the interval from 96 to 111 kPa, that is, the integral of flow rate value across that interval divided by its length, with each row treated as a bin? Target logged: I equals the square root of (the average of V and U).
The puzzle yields 12.4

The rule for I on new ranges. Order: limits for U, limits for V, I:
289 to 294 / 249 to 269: 12.0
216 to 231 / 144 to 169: 11.7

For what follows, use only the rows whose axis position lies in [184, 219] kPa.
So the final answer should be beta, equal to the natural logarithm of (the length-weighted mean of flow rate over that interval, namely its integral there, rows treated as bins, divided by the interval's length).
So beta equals 5.02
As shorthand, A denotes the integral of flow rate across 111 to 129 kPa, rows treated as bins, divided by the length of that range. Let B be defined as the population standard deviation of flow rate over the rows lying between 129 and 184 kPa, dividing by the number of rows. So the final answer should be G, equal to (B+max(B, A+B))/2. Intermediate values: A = 149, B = 16.9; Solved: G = 92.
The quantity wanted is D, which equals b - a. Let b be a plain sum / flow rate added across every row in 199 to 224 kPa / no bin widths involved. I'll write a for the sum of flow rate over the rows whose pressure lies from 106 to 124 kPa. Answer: 393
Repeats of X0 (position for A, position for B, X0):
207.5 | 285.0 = 1.03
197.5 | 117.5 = 0.98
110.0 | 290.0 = 1.04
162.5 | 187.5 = 0.94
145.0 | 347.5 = 0.94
